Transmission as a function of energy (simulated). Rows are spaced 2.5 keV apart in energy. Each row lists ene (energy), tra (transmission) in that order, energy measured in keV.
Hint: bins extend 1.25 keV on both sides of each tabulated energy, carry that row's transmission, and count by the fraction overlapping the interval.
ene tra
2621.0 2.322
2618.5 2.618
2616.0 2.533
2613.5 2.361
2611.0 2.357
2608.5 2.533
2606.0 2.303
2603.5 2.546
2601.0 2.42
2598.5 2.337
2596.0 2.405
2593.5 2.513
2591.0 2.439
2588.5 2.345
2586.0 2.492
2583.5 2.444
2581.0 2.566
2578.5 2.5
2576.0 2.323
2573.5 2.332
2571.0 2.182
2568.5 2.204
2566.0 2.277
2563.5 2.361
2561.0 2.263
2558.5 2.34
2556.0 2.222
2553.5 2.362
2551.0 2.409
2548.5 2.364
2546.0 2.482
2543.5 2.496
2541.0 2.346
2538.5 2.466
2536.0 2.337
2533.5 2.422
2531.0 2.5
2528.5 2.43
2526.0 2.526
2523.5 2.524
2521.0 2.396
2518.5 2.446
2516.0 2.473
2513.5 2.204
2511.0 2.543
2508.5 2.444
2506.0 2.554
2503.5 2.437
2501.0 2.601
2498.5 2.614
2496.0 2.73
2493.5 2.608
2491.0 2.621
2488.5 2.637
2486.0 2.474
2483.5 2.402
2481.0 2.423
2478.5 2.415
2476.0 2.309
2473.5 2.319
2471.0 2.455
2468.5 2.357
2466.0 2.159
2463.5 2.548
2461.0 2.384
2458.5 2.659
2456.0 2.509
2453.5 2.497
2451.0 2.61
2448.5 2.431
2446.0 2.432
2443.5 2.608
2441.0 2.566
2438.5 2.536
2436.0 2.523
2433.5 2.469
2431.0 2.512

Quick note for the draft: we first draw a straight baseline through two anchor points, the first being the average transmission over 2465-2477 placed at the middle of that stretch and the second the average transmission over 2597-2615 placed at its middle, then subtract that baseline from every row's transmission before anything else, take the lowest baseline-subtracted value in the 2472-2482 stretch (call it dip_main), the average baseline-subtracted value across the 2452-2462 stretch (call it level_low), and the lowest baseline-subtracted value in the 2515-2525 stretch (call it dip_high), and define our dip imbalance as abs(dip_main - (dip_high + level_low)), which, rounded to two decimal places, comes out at 0.26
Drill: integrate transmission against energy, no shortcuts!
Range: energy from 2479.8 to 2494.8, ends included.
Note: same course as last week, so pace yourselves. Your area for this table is 37.9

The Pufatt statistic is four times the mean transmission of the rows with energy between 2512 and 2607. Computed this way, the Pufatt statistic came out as 9.58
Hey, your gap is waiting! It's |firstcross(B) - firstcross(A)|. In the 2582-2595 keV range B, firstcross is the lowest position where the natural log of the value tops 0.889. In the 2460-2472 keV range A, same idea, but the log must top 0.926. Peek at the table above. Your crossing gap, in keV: 120.0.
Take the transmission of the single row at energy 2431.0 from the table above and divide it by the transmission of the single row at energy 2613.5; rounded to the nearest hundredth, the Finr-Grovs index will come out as 1.06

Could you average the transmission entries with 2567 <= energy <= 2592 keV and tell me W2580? 2.38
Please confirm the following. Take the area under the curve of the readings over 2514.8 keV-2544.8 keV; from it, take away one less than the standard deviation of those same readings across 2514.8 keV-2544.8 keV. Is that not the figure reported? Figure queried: 74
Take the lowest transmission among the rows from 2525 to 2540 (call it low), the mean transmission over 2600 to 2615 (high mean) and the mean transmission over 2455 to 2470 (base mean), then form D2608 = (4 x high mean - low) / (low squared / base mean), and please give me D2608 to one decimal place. 3.3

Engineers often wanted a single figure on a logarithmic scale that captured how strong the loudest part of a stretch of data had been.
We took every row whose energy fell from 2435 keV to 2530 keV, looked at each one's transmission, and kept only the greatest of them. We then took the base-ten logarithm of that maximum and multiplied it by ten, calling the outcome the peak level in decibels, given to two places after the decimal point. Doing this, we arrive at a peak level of 4.36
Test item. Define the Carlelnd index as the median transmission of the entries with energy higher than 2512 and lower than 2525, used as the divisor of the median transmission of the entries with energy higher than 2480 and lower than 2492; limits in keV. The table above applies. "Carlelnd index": 1.01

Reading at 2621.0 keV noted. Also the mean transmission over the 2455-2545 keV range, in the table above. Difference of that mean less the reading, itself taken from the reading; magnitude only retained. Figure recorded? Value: 2.18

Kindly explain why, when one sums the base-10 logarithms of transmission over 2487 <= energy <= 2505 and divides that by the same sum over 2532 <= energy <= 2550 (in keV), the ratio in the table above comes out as 1.1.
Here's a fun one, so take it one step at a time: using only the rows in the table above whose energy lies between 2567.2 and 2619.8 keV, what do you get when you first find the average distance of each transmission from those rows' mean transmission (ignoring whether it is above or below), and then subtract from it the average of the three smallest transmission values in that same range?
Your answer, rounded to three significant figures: -2.13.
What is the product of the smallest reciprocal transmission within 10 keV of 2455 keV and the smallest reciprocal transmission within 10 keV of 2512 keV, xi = 0.1473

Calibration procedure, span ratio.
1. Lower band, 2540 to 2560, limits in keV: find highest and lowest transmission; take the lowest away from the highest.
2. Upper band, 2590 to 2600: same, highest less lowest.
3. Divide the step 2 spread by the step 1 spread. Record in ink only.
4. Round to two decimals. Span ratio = 0.64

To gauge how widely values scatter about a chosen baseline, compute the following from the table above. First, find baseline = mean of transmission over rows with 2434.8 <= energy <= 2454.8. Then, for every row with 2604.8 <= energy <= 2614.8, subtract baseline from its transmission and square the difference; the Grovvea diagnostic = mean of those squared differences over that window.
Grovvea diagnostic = 0.026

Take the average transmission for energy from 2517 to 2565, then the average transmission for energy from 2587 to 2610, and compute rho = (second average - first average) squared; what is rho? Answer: 0.0005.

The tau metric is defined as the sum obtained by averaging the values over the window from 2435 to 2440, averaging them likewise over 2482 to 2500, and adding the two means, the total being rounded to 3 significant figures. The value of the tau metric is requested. 5.11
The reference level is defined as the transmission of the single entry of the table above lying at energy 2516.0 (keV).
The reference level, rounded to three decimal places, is 2.473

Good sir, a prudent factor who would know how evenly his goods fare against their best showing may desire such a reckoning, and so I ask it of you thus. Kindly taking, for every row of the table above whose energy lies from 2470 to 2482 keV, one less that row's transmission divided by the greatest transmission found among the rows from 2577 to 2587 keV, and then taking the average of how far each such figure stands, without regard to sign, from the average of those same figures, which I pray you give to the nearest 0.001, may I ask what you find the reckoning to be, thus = 0.022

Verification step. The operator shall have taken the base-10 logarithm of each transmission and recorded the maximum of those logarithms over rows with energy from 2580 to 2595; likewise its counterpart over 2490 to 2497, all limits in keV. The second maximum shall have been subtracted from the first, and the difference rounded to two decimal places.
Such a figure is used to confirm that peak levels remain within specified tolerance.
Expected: -0.03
